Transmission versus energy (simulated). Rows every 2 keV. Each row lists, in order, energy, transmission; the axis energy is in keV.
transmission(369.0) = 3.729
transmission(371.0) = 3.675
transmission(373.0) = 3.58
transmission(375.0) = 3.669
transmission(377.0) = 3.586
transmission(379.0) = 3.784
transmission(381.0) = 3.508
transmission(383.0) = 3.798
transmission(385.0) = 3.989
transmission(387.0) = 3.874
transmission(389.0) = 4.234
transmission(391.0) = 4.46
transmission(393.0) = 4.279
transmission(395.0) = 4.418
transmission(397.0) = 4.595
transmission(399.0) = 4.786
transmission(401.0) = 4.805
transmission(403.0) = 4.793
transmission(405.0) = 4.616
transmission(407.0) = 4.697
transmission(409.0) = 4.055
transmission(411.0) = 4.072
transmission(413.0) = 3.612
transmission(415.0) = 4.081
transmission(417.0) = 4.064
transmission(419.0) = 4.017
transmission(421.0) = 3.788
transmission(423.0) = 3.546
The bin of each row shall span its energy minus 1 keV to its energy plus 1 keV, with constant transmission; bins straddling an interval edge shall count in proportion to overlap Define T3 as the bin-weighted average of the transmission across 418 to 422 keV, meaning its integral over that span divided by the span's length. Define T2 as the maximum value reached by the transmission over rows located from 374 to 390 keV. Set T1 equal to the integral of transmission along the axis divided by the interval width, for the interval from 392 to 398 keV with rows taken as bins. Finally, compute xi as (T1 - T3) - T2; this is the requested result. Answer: -3.7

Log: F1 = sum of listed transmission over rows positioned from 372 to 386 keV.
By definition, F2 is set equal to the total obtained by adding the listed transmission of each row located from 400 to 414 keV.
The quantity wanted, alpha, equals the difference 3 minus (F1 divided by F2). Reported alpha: 2.15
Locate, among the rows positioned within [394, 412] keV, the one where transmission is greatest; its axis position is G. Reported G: 401.0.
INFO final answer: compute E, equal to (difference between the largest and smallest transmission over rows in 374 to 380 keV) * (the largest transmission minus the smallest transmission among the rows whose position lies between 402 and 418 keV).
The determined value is 0.23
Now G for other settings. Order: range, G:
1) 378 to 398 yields 397.0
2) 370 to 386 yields 385.0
